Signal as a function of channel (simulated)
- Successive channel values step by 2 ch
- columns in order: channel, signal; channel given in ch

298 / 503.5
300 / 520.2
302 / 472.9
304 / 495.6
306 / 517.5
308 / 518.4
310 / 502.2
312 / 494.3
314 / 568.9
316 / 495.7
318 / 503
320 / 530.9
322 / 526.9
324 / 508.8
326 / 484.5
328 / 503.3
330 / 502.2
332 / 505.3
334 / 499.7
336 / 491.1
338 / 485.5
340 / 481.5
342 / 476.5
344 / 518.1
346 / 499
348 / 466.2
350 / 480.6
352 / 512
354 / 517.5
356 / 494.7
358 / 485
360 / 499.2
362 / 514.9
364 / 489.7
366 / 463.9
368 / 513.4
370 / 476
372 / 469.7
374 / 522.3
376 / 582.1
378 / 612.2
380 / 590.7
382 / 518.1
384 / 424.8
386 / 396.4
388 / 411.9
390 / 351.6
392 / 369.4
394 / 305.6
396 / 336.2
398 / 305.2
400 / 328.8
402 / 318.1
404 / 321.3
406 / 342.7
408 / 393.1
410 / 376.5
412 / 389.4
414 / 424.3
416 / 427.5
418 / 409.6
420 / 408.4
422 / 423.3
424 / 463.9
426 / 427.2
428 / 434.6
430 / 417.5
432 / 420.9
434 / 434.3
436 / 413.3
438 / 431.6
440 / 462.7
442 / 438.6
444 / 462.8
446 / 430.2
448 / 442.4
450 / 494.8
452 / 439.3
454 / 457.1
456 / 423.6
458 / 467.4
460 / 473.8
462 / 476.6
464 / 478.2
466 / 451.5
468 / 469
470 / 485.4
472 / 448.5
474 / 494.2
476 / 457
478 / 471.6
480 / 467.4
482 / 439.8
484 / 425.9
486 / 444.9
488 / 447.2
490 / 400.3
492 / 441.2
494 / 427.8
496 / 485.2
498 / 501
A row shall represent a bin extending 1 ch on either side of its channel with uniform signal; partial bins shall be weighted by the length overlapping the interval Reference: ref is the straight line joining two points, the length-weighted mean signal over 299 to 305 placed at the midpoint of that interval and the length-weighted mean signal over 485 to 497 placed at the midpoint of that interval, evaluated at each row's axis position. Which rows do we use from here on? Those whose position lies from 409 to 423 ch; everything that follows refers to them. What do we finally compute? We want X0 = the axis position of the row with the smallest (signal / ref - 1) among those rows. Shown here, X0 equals 410 ch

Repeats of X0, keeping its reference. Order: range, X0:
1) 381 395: 394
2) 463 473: 472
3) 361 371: 366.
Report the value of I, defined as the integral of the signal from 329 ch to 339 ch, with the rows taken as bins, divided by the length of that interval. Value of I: 497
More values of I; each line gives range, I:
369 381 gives 542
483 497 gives 439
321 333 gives 505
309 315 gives 522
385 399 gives 354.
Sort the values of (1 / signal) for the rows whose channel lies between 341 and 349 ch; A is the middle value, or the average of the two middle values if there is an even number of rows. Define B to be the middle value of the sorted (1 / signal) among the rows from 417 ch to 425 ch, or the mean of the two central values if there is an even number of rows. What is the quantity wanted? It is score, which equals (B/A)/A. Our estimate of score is 571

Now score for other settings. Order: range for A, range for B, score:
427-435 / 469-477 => 388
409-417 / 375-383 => 281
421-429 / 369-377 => 373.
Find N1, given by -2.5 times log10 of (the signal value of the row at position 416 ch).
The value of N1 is -6.58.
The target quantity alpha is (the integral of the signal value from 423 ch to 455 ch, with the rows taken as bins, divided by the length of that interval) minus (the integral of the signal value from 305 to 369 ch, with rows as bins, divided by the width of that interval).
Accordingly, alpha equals -60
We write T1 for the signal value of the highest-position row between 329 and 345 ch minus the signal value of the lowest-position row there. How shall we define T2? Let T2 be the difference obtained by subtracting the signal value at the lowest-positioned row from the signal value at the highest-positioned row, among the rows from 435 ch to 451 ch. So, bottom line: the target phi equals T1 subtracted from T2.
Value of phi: 66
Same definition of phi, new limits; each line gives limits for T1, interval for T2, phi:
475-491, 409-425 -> 144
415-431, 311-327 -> 0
